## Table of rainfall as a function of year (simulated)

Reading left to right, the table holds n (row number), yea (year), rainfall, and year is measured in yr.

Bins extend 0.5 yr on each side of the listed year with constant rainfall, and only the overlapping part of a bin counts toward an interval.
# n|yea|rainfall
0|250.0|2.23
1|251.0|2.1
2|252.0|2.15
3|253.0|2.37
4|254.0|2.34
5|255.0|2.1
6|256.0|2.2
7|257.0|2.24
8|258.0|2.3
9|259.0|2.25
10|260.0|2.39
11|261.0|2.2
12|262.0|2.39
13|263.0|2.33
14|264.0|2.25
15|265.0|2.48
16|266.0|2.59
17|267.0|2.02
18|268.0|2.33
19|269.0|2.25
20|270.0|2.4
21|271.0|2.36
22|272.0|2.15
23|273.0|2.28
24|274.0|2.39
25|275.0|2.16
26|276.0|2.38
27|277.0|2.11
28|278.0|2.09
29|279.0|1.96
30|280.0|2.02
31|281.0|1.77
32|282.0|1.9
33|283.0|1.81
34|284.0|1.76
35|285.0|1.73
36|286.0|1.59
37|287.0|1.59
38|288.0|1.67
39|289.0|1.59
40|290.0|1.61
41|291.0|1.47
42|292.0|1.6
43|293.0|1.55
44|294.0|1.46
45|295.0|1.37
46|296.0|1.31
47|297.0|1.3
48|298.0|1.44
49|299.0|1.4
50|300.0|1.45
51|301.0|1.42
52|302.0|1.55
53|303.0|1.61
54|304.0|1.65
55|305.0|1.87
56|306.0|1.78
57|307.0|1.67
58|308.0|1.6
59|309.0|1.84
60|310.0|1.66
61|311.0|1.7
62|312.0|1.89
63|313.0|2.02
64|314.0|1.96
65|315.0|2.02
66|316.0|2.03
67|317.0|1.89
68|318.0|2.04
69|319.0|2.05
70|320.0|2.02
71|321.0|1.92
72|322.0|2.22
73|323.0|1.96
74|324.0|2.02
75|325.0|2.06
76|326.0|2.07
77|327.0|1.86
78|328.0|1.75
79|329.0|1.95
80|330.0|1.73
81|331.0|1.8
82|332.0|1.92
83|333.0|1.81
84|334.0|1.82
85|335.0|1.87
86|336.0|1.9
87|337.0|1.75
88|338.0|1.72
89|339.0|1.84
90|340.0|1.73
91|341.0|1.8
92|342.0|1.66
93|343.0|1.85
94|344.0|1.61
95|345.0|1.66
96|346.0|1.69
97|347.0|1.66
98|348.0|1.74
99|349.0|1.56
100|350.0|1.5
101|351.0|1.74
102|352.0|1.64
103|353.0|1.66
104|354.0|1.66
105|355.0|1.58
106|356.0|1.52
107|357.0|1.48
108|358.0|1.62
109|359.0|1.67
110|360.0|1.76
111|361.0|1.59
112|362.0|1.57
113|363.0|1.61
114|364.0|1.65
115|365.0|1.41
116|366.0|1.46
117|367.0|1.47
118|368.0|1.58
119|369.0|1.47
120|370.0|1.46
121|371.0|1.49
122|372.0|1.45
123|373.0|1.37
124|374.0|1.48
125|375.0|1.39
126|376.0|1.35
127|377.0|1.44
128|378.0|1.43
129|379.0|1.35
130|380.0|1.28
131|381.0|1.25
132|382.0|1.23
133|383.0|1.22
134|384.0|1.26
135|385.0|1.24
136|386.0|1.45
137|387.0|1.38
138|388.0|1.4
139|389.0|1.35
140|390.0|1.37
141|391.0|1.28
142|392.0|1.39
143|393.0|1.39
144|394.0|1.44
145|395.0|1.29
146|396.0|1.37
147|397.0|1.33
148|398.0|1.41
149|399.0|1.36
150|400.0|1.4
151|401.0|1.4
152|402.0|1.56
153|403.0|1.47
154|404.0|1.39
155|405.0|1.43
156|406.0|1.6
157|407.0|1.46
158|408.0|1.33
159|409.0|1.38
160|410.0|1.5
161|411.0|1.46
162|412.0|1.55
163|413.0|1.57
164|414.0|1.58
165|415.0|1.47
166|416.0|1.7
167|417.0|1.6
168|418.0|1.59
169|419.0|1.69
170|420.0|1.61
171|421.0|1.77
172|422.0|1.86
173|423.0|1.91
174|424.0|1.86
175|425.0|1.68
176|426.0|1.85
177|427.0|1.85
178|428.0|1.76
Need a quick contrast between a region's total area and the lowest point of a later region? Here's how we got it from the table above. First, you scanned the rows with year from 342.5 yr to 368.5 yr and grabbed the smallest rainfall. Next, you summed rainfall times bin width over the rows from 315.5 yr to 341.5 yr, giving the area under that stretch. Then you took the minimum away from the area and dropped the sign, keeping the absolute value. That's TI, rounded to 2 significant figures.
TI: 48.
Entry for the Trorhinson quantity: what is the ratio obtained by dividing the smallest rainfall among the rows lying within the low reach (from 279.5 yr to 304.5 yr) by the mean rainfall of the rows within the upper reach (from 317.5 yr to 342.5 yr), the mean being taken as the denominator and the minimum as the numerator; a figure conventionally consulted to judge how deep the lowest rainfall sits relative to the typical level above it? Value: 0.69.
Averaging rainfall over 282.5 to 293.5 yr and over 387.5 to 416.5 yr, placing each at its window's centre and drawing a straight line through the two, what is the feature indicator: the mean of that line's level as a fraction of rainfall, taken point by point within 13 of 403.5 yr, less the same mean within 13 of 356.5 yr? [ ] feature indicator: 0.05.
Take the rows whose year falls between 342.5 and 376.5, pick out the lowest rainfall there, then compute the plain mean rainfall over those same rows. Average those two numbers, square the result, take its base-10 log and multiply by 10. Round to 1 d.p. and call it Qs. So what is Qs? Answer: 3.3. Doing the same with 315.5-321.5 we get 5.8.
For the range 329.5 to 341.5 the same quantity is 4.9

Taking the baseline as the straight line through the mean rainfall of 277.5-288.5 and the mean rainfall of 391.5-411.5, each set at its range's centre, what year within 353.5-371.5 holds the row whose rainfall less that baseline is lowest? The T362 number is 365.0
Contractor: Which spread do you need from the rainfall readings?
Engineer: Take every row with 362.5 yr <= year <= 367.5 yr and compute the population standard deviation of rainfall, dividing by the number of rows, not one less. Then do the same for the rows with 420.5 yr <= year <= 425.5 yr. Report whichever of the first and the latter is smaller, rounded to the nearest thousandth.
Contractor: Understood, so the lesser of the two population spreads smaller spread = 0.082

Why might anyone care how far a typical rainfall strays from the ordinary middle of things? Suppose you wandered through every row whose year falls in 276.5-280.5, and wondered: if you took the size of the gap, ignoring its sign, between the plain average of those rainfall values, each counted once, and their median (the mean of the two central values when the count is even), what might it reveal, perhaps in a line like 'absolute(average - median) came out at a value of 0.010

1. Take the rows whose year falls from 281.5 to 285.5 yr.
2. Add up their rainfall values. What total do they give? 7.2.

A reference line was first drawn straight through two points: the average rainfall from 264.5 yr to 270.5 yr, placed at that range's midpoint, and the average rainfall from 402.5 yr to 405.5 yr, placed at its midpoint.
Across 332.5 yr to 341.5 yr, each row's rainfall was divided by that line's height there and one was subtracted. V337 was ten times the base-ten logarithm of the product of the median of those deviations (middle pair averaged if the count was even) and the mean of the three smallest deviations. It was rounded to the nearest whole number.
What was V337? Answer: -25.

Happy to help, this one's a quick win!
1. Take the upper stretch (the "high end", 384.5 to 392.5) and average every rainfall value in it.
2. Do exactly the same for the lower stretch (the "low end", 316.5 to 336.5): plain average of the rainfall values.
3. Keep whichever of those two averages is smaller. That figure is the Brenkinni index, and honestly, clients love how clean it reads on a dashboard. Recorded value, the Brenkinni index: 1.36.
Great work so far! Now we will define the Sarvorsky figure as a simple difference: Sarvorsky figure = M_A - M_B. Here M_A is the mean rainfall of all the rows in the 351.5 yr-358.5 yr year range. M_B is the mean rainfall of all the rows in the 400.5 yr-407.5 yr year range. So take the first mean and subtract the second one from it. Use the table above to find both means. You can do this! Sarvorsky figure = 0.1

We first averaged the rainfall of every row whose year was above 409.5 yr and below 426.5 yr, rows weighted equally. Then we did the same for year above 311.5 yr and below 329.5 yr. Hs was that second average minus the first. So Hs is 0.3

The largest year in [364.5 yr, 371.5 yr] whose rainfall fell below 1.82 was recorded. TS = 371.0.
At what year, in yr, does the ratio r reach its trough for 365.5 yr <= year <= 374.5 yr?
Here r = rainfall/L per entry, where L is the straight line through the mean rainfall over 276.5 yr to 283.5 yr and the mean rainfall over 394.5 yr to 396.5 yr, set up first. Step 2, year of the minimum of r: 373.0 yr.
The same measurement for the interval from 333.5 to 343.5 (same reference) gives 342.0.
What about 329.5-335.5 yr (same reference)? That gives 330.0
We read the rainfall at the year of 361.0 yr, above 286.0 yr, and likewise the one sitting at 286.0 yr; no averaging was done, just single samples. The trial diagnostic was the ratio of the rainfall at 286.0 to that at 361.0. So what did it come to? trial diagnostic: 1.0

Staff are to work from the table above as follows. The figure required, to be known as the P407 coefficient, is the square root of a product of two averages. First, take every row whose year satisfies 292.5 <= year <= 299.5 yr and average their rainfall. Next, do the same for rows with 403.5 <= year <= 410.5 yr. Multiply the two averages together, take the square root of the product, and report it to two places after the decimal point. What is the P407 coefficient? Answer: 1.42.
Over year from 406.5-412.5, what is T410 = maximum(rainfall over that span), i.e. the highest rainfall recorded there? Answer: 1.55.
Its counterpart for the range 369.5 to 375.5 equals 1.49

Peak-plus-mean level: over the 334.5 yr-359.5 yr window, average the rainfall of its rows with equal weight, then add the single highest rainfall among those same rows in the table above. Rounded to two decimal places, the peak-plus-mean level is 3.58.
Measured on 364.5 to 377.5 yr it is 3.03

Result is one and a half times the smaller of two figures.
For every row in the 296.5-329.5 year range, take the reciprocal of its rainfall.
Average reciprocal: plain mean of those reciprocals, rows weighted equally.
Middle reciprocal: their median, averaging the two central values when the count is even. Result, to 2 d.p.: 0.80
